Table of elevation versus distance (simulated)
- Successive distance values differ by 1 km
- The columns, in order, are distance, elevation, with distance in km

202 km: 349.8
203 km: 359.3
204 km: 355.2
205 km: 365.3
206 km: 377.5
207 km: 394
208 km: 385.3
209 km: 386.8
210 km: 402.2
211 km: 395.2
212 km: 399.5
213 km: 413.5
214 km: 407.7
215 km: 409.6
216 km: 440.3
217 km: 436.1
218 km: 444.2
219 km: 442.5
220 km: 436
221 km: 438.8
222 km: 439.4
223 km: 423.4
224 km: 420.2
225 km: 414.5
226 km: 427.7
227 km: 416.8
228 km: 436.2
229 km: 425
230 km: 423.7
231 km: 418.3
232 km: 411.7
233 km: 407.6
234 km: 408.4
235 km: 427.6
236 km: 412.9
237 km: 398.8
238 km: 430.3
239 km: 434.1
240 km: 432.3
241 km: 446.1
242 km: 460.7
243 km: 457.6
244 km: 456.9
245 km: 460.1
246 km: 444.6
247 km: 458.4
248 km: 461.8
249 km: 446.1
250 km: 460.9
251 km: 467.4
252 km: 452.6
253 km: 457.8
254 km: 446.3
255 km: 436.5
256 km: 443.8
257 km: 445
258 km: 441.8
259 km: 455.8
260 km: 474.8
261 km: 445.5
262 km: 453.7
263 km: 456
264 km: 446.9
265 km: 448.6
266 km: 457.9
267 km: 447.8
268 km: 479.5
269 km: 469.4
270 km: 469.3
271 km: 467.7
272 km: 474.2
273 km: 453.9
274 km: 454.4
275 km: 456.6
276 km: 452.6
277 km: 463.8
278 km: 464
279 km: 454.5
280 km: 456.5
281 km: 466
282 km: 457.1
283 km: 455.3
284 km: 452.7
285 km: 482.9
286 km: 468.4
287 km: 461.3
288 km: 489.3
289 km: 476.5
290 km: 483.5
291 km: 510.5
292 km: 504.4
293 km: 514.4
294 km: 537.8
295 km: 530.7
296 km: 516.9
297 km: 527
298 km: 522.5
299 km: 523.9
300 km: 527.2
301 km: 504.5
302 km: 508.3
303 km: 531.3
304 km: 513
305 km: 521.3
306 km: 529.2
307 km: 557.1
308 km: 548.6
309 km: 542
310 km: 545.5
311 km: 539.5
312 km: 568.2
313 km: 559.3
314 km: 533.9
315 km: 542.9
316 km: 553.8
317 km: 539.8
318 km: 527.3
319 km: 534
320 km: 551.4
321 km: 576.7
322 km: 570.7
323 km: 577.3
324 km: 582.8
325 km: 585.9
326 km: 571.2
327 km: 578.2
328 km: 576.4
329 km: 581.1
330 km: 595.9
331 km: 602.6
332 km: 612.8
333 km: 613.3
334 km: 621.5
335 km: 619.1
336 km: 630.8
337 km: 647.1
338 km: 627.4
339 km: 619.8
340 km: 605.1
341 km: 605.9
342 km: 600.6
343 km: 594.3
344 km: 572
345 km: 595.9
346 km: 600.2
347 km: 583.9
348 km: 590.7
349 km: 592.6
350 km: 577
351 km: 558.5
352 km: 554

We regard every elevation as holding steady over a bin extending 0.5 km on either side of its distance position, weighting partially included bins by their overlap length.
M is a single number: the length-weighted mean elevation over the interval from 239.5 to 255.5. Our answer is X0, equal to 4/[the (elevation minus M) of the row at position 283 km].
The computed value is 1.65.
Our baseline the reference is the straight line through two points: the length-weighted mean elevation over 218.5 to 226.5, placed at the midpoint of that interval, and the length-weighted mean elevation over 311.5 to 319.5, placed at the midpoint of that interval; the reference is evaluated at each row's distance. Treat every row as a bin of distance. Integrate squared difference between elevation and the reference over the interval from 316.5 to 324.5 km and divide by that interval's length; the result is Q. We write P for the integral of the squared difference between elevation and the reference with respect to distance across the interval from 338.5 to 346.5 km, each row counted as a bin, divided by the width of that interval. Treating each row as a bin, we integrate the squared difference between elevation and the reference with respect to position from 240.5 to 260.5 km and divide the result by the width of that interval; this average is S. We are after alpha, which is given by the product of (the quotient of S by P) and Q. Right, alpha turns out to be 155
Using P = 656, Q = 367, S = 278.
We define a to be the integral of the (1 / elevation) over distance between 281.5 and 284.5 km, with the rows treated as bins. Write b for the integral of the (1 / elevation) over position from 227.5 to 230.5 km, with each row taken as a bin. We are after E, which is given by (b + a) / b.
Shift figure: 1.94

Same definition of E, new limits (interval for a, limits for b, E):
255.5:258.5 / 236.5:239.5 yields 1.95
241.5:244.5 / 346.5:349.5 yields 2.29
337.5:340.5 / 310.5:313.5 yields 1.90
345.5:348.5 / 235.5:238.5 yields 1.70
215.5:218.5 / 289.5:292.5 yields 2.13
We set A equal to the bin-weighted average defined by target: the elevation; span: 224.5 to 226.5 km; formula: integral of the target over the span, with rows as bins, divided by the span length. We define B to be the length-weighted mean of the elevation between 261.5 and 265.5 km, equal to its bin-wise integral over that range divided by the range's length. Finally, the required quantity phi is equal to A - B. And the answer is -30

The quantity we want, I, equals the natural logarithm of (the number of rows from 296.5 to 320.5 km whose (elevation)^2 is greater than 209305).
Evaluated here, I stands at 3.2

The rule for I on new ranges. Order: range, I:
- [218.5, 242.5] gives 0.0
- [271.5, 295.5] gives 2.7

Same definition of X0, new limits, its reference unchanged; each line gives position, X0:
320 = 0.04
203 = -0.04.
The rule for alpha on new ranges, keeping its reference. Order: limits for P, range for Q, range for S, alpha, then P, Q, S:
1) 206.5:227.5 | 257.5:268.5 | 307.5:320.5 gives 487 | 255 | 742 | 168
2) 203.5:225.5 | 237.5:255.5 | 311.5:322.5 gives 108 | 483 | 200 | 261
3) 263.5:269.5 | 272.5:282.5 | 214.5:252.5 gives 680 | 801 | 1630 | 334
